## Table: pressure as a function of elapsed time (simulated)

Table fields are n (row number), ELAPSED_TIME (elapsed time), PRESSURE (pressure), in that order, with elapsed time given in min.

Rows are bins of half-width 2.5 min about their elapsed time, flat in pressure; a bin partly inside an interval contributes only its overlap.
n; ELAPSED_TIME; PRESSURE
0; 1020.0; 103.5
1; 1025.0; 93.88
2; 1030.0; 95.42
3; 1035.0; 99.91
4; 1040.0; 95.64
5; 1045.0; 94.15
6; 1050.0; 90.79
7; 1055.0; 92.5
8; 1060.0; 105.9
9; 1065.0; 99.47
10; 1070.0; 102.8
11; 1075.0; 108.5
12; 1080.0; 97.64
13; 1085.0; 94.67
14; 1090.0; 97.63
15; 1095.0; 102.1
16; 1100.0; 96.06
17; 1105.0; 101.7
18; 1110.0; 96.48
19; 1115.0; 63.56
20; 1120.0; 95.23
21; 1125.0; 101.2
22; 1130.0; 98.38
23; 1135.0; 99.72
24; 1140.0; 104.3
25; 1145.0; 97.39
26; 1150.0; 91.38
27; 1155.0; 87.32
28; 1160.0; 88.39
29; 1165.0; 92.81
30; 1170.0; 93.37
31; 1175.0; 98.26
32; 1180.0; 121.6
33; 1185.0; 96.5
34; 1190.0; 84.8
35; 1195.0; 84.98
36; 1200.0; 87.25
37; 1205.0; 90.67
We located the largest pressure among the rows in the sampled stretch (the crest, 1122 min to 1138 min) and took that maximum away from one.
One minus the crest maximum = -100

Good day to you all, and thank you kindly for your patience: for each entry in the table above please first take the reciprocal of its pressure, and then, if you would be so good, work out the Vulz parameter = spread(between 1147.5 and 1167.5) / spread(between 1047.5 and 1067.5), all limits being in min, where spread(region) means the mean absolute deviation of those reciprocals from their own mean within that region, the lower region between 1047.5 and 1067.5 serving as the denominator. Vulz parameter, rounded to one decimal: 0.4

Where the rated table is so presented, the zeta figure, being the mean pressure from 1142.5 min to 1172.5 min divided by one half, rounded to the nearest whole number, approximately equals 184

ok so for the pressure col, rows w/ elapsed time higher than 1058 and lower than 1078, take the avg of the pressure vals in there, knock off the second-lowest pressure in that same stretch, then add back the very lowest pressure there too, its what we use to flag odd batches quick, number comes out 101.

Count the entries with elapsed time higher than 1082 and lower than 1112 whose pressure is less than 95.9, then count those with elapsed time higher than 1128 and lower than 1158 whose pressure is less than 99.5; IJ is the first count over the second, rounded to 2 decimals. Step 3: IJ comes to 0.25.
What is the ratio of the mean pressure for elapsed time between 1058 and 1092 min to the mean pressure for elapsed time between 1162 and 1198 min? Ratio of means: 1.05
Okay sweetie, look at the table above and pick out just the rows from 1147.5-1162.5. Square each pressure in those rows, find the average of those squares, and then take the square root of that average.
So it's 89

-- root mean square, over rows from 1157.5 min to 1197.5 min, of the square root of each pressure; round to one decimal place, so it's 9.8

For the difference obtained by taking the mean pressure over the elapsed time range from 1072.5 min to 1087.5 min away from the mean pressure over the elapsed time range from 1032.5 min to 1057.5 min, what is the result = -5.7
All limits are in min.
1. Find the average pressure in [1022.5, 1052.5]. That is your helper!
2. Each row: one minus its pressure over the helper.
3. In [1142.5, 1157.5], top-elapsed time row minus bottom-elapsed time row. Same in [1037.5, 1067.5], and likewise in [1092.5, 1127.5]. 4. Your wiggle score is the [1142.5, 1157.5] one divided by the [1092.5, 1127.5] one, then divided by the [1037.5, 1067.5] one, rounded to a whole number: -277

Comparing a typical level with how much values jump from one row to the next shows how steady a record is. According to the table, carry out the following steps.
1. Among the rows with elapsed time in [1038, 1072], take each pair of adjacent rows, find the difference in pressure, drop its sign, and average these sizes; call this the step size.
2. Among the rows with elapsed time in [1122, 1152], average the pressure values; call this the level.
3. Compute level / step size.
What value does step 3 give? 20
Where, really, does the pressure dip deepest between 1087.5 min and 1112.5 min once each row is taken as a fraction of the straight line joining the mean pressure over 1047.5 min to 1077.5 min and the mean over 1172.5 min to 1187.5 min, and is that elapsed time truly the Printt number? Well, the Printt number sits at 1110.0 min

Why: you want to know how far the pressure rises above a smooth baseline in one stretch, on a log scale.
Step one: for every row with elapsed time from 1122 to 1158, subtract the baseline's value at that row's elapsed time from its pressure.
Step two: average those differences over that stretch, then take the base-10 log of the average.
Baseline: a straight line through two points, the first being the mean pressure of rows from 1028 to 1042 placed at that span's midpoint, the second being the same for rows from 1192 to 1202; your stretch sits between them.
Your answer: 0.85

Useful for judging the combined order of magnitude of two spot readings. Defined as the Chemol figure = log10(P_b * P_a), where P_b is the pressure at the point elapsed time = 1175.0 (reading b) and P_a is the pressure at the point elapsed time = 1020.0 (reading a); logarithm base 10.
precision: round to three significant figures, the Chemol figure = 4.01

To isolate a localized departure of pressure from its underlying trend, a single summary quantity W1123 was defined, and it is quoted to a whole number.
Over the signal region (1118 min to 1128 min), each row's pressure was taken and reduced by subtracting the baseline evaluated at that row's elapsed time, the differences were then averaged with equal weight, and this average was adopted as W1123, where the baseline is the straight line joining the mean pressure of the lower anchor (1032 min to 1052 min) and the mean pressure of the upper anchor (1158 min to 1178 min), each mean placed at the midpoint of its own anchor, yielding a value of 4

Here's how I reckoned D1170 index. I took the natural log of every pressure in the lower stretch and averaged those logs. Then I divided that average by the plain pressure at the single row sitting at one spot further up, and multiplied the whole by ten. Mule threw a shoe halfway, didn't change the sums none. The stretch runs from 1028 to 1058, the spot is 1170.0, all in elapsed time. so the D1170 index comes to 0.49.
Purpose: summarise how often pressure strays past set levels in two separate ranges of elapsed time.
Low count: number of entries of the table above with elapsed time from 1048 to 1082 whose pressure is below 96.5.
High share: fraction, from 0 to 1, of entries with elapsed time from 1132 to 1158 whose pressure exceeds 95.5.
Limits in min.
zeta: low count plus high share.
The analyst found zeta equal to 2.6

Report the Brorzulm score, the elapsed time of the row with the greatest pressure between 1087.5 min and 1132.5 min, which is 1095.0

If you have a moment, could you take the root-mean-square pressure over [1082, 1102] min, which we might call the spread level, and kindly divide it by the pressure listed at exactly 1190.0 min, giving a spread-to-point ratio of 1.152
